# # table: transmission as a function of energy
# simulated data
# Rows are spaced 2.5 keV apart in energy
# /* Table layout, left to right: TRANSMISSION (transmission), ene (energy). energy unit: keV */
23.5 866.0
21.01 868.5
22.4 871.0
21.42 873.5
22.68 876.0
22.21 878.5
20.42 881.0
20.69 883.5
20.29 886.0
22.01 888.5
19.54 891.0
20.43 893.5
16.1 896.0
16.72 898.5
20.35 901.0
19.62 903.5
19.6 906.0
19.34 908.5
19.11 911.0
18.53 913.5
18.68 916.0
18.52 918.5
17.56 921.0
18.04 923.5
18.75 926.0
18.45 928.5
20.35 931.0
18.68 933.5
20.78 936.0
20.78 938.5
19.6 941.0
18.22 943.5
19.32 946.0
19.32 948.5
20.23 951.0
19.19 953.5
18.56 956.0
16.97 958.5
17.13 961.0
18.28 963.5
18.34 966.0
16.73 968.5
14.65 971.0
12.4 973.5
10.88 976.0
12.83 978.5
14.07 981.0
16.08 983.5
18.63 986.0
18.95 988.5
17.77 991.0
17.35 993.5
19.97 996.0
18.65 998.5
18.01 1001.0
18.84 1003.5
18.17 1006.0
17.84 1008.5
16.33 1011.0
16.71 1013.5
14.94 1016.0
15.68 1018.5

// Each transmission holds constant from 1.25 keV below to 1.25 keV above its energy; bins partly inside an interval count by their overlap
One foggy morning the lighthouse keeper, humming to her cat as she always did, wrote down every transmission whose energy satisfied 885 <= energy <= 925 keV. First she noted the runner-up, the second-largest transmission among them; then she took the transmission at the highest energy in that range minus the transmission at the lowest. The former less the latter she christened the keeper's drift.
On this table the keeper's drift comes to 22.7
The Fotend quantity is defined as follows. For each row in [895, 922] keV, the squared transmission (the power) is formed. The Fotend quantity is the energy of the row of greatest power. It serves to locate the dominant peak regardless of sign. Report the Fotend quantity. 901.0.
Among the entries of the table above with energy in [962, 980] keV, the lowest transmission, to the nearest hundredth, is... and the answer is 10.88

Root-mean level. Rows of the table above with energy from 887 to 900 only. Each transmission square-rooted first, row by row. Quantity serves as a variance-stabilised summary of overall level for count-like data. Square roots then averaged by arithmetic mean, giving 4.35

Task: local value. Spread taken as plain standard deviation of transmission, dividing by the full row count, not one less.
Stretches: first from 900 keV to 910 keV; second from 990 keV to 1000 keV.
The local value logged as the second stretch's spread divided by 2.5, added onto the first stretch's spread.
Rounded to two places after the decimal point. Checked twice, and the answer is 0.78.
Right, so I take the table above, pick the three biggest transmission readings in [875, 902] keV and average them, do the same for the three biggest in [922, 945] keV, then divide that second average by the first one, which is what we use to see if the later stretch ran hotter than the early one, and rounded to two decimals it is 0.93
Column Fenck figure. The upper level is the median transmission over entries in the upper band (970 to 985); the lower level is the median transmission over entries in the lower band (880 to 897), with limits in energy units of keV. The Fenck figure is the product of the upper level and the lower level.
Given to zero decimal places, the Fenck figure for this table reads 275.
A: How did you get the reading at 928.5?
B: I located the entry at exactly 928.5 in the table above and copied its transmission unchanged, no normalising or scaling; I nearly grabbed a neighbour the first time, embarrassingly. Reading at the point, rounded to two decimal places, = 18.45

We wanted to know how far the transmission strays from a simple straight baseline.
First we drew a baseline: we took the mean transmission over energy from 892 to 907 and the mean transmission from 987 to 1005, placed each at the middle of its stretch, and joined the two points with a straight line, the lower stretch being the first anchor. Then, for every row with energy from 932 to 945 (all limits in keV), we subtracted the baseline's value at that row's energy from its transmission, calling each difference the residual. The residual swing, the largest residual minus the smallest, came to 2.5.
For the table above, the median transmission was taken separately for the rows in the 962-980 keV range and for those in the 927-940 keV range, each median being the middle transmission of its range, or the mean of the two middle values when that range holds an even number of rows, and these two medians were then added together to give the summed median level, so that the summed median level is 35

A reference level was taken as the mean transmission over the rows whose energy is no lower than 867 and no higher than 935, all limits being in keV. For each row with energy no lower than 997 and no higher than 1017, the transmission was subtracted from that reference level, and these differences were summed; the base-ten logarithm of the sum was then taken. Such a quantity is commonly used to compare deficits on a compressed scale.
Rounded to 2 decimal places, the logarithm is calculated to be 1.26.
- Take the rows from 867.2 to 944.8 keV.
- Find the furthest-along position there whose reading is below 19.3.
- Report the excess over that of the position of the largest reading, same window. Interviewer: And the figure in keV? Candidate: -67.5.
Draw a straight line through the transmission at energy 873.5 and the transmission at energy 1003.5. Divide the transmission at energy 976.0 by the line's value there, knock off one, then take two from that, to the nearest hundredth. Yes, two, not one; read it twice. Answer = -2.44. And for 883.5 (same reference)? -2.03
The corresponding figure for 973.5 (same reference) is -2.36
